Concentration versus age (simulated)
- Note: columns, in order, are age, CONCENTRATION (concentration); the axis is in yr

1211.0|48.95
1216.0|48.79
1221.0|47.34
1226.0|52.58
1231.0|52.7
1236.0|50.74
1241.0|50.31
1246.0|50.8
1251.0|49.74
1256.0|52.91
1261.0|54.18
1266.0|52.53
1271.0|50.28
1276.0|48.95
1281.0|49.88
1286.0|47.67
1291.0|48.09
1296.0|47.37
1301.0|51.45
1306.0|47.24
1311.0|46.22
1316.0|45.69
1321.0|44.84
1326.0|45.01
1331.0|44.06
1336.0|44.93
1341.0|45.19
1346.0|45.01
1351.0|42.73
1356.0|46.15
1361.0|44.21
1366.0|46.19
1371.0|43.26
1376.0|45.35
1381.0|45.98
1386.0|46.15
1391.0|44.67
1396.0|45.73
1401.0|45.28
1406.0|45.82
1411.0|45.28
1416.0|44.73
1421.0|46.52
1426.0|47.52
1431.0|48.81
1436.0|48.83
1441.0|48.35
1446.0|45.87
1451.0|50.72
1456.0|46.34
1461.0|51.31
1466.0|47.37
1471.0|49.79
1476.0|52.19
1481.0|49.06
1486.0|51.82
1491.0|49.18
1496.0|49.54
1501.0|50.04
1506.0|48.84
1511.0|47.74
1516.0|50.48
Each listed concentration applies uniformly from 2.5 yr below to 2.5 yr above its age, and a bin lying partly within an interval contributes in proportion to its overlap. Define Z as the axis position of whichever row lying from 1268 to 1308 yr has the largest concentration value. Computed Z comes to 1301.0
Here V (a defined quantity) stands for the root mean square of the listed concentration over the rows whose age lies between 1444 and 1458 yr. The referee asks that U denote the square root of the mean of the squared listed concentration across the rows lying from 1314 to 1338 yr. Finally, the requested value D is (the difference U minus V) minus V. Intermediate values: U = 44.9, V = 48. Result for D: -50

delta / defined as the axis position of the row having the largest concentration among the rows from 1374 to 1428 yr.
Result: 1426.0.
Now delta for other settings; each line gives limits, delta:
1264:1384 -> 1266.0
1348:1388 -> 1366.0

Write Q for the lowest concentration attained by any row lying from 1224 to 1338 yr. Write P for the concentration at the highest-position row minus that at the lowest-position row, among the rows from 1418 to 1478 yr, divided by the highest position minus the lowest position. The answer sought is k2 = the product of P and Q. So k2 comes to 4.5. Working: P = 0.10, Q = 44.06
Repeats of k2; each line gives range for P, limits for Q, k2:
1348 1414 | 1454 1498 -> 2.0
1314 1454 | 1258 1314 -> 1.7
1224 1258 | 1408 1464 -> 0.5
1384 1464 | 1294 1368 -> 2.9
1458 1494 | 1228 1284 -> -3.5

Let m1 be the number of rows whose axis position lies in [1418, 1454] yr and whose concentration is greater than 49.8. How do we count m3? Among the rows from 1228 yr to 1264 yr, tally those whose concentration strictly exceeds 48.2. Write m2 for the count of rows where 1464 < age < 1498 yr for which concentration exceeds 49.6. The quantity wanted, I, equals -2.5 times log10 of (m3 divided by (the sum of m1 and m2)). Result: -0.6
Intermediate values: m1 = 1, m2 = 3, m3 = 7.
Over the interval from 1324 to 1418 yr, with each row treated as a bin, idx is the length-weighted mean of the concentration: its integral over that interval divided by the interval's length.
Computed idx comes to 45.0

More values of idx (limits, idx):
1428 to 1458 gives 48.2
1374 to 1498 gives 47.7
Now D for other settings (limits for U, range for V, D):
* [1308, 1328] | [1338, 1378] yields -44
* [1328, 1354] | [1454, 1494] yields -55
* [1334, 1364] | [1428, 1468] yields -52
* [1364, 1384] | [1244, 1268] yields -59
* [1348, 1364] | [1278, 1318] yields -52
